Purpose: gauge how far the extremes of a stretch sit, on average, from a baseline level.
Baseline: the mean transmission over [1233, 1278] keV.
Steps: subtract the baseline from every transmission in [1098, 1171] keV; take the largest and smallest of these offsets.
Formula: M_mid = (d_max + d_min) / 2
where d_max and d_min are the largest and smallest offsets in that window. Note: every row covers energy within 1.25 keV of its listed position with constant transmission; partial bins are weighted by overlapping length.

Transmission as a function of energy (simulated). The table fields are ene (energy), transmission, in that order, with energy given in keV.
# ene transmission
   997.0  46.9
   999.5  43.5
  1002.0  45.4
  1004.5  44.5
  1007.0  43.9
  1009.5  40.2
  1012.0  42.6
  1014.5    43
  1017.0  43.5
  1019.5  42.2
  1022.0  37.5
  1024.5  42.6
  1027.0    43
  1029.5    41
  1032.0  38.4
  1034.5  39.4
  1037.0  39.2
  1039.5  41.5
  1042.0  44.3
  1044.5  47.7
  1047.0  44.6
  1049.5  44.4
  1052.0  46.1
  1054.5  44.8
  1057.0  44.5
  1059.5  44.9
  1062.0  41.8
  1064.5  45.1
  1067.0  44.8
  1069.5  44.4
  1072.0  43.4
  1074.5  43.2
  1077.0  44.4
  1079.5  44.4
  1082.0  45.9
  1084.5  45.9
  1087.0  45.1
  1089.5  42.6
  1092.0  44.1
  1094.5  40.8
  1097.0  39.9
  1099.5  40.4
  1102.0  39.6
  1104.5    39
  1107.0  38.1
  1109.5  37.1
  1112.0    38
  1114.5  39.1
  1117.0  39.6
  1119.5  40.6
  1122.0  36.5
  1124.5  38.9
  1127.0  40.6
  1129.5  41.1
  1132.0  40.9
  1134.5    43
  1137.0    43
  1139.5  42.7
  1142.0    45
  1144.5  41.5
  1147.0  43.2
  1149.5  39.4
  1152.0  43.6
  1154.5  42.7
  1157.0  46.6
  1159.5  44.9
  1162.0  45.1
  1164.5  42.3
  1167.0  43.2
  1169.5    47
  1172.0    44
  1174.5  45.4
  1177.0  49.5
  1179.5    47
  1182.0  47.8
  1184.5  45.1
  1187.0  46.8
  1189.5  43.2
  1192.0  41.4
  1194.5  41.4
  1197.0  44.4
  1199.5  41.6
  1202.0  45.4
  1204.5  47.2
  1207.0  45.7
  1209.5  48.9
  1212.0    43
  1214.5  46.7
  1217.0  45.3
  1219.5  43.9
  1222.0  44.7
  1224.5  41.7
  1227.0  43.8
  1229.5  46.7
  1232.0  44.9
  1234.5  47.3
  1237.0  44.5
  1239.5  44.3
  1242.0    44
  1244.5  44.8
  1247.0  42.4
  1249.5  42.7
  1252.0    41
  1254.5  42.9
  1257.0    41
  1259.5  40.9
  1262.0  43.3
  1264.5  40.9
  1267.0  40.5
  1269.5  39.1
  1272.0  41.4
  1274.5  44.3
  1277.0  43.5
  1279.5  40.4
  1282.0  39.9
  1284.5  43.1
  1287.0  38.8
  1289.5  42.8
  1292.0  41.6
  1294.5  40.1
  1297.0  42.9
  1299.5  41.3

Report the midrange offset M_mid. -1.0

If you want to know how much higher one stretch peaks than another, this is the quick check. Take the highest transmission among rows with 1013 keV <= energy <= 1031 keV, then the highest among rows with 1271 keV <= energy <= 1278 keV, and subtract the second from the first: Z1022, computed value -0.8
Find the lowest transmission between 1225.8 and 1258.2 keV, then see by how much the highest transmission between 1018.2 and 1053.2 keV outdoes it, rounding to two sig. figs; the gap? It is 6.7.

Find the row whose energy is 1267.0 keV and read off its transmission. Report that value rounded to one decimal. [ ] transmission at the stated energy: 40.5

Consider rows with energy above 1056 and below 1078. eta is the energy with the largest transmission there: 1064.5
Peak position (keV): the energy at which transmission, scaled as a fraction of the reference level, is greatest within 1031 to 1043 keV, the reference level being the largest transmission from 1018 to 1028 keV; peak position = 1042.0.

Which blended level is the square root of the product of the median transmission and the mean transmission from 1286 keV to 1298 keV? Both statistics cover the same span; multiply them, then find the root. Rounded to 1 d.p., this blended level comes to 41.4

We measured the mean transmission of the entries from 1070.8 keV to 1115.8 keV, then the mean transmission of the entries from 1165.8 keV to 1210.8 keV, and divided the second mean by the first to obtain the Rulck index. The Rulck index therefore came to 1.09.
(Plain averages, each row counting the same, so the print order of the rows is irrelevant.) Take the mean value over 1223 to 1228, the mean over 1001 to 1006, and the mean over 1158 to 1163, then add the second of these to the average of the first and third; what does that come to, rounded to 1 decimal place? 88.8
